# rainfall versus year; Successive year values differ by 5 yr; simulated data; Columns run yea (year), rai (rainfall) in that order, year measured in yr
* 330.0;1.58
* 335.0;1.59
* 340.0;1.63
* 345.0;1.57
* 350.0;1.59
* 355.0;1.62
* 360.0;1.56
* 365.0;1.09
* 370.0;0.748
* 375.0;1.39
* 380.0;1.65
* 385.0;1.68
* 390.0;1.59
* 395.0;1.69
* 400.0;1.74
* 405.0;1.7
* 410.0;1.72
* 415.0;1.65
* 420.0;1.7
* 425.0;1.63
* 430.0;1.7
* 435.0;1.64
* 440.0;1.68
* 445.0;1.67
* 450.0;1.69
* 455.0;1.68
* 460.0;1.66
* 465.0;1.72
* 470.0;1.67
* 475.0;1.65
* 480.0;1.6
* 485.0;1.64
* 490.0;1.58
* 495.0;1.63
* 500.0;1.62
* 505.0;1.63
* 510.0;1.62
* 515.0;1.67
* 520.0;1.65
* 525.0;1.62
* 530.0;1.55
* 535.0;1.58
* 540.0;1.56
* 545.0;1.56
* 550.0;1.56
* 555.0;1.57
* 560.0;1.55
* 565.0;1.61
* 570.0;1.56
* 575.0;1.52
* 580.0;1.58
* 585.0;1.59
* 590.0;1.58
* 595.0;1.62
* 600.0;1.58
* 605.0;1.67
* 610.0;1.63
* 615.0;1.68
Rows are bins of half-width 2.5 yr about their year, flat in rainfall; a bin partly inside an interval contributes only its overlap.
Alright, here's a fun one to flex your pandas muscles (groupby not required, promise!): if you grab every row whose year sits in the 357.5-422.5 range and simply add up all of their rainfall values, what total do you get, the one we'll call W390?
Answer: 19.9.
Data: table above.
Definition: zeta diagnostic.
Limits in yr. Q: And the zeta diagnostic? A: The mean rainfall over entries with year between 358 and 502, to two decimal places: 1.60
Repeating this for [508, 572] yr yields 1.59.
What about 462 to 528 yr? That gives 1.64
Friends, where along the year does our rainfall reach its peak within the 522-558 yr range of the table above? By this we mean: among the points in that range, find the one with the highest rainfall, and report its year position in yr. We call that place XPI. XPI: 525.0 yr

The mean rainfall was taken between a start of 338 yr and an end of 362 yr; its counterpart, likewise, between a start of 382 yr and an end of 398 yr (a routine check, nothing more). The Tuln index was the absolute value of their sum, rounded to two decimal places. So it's 3.25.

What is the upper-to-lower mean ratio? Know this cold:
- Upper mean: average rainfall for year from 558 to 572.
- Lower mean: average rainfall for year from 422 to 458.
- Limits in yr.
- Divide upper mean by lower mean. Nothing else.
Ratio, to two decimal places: 0.94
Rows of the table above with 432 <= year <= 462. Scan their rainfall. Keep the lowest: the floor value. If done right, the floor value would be 1.64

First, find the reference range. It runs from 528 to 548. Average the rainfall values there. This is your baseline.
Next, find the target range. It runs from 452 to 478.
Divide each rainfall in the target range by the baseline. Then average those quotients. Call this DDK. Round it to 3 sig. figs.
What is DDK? 1.07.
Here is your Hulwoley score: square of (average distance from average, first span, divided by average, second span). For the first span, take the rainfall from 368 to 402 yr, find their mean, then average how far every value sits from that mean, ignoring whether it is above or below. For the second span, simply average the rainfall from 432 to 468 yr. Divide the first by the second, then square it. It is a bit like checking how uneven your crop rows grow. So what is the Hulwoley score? 0.021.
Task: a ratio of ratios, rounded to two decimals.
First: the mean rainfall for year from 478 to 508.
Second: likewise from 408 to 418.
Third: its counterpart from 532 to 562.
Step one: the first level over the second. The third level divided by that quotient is 1.63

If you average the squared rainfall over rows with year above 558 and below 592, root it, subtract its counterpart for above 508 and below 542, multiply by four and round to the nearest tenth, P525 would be -0.1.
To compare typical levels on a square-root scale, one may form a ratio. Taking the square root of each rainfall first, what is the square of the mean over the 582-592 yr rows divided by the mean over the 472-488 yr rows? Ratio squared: 0.97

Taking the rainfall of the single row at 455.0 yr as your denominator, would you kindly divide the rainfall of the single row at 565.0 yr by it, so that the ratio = 0.96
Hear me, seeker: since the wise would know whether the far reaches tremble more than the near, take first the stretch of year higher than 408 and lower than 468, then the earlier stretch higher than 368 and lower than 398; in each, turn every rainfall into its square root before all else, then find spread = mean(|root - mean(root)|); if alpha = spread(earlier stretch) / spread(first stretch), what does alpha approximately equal 13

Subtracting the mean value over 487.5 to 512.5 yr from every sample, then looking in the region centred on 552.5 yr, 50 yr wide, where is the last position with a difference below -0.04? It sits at 575.0 yr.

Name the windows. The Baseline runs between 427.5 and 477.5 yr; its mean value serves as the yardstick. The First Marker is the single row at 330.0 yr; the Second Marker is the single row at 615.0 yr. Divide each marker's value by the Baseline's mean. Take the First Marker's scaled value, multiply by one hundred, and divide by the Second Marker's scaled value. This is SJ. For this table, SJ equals 94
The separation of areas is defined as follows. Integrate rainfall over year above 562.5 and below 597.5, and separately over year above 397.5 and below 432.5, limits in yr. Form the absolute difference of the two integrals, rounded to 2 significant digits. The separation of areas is 3.9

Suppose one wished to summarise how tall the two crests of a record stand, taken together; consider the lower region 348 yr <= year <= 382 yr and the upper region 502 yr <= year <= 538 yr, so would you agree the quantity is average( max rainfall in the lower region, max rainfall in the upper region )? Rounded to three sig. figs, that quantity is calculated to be 1.66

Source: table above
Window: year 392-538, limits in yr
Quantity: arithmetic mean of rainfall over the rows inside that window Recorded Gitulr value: 1.65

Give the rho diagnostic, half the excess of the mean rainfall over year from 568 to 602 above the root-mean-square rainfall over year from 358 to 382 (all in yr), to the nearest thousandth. 0.123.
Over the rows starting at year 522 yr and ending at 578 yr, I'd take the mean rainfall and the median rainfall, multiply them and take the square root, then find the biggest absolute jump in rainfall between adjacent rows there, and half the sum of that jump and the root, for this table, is 0.82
